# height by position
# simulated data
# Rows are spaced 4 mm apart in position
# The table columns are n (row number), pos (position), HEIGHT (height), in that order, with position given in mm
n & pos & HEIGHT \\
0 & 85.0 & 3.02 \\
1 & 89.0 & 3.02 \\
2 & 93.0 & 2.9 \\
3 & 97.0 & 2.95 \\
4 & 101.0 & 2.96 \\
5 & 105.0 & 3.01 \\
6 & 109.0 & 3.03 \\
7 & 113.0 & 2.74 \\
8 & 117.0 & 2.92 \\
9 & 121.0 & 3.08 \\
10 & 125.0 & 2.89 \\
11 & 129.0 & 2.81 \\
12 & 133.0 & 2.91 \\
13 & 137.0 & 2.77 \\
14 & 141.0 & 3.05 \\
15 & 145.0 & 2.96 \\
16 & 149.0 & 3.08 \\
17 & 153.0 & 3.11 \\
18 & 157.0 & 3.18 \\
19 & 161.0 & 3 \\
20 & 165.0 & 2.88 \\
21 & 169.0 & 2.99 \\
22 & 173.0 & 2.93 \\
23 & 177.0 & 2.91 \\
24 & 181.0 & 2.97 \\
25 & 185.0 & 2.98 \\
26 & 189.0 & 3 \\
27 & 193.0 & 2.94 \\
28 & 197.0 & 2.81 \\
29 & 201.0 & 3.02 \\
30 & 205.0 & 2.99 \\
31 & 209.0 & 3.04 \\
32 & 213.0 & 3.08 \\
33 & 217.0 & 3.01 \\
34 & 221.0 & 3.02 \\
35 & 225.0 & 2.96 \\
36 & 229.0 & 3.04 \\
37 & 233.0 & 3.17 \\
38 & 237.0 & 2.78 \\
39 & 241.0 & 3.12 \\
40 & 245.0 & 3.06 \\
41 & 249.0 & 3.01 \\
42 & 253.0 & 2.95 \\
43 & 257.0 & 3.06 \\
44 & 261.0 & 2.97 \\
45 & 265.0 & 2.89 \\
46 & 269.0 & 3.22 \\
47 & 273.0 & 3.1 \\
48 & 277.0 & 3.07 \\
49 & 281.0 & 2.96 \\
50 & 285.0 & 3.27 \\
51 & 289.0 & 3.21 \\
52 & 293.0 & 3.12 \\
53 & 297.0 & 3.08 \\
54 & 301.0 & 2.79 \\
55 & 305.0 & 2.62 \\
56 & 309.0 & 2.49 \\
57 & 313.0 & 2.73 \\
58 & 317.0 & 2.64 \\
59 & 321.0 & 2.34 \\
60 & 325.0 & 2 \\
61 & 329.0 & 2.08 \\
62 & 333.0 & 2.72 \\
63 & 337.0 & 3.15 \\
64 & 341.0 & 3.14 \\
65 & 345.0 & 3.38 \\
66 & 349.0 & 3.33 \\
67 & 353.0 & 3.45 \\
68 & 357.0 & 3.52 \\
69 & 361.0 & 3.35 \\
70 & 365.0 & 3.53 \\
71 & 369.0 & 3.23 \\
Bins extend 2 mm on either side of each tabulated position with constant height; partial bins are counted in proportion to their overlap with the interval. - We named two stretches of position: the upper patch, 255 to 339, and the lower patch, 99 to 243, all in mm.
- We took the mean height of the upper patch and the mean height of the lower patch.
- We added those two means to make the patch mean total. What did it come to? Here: 5.81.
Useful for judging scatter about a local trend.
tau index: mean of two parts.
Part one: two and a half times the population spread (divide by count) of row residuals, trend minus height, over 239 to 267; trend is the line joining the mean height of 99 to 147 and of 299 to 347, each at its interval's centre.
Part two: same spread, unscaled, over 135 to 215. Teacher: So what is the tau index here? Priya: 0.13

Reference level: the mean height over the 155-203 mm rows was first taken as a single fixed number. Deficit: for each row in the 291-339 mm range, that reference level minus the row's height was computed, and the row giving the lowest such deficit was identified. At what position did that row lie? 337.0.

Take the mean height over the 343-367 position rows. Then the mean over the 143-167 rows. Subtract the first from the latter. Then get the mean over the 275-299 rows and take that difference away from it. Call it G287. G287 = 3.51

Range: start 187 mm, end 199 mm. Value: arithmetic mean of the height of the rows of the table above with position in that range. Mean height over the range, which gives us 2.92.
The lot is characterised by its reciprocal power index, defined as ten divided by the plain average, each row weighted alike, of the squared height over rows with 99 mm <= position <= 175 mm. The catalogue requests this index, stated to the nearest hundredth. 1.14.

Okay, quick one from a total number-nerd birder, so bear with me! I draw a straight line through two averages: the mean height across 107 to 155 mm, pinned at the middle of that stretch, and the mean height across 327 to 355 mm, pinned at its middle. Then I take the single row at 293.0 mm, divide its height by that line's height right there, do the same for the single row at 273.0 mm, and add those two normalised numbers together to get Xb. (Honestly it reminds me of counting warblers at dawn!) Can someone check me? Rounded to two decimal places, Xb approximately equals 2.07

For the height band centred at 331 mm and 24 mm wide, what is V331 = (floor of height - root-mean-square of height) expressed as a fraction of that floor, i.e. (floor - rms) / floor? -0.31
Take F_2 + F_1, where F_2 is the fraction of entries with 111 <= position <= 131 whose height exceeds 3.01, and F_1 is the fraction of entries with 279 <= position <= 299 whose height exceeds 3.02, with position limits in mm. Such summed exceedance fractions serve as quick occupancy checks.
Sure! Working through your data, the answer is 1.0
